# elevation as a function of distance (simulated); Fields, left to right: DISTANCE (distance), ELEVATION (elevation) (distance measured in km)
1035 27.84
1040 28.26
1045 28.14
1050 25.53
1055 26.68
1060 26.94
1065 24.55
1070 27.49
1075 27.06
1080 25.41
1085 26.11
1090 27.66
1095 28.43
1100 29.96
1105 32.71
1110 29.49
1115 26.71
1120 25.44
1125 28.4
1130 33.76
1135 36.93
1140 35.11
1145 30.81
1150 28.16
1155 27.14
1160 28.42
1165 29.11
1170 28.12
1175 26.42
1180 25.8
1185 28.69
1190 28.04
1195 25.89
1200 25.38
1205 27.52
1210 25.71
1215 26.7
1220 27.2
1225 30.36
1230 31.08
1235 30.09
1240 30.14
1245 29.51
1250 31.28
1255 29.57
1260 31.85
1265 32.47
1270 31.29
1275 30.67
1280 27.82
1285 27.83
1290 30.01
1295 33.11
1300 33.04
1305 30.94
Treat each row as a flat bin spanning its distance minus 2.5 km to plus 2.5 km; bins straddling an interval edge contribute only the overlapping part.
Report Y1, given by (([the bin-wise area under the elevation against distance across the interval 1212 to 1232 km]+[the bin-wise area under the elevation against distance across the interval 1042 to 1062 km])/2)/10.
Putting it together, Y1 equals 55.6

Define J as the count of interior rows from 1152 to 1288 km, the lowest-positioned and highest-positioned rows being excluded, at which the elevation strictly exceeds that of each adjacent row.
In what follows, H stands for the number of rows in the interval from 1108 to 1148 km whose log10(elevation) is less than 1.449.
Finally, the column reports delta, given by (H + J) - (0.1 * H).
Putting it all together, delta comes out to 9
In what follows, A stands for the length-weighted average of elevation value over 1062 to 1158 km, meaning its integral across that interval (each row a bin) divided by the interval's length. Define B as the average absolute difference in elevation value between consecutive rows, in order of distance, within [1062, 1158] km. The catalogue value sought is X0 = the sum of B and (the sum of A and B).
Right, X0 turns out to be 34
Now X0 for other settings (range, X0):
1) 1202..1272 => 32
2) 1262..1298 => 34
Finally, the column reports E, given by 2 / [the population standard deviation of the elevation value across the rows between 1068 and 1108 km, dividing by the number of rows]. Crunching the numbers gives 0.9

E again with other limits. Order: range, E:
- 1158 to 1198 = 1.6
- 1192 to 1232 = 1.0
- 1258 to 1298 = 1.1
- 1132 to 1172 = 0.6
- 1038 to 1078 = 1.7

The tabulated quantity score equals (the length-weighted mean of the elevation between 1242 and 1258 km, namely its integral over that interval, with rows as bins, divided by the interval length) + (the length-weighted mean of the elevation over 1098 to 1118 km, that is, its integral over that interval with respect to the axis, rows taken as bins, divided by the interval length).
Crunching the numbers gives 59.8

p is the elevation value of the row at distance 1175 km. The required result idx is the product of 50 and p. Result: 1321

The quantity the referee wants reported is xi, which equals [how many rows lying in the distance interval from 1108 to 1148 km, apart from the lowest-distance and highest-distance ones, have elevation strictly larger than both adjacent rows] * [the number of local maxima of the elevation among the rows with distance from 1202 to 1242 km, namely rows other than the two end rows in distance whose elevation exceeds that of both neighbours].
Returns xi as 1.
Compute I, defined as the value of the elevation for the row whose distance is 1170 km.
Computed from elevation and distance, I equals 28.12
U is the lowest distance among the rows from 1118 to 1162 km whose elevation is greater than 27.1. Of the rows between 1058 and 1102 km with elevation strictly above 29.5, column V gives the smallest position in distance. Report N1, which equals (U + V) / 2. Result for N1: 1112.5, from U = 1125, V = 1100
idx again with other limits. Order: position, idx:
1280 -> 1391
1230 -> 1554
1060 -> 1347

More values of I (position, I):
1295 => 33.11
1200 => 25.38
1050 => 25.53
